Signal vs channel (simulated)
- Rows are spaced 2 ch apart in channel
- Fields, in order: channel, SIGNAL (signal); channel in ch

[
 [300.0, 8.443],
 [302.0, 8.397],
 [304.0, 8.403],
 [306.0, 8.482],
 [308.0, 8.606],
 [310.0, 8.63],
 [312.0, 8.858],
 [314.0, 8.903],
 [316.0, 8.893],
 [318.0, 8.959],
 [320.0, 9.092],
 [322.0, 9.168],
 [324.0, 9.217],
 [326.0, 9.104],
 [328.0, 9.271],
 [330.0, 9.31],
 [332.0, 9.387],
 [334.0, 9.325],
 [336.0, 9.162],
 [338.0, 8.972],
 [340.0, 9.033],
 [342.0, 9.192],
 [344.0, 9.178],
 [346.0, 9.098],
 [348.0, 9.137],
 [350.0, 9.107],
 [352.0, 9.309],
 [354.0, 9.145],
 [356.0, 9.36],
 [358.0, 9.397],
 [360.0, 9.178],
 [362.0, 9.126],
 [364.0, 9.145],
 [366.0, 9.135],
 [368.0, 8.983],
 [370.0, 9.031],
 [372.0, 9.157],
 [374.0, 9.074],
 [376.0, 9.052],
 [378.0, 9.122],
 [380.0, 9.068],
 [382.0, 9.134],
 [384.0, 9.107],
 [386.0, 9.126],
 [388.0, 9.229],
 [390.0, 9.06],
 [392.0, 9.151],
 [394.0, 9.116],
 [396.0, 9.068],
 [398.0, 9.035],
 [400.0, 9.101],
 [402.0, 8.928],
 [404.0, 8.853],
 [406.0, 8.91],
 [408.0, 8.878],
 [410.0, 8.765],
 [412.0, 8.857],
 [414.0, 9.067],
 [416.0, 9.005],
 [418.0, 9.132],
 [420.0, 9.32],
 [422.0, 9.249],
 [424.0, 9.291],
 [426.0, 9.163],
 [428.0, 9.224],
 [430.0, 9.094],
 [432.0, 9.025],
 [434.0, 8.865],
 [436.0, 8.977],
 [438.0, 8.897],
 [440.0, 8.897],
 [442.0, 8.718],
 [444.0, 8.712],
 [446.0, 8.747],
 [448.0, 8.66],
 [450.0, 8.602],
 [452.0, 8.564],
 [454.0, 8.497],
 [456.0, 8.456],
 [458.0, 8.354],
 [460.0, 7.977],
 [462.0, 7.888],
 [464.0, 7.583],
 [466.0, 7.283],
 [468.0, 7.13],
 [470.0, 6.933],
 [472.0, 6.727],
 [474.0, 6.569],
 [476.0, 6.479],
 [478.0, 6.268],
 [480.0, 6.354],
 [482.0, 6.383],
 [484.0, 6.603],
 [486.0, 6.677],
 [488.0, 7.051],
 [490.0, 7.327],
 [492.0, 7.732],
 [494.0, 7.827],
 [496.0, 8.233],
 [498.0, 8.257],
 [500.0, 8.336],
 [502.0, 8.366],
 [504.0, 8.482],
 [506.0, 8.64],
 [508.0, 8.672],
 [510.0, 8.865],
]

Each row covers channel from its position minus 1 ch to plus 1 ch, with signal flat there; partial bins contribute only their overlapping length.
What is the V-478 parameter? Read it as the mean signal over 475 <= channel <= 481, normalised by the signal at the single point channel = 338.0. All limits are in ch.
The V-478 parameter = 0.71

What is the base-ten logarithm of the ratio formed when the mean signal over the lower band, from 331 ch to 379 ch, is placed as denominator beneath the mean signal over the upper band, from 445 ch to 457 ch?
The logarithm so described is -0.03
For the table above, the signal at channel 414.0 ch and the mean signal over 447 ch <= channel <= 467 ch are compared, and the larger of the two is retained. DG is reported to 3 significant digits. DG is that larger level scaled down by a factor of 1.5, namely 6.04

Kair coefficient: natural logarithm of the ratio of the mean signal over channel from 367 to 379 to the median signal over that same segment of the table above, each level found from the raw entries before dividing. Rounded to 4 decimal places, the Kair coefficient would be 0.0008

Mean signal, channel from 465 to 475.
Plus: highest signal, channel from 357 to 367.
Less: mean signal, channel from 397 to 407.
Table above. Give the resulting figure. 7.36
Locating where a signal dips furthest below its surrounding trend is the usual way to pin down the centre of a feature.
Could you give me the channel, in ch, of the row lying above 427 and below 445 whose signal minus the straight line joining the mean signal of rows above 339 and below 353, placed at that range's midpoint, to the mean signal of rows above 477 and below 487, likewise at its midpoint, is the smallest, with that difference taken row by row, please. 434.0 ch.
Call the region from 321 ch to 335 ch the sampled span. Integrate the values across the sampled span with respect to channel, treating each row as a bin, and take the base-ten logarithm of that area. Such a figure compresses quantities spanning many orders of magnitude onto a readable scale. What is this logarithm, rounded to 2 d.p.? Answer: 2.11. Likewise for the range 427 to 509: 2.81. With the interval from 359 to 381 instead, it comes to 2.30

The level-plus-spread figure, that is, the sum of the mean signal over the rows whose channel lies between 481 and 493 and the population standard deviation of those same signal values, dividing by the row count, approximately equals 7.4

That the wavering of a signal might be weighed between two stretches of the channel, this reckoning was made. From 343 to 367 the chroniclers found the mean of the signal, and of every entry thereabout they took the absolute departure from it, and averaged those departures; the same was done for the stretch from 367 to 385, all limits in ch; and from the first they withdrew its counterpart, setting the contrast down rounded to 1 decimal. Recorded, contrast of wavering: 0.0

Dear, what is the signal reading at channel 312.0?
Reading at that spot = 8.858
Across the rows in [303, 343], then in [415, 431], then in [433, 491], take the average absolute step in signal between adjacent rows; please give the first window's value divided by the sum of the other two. 0.40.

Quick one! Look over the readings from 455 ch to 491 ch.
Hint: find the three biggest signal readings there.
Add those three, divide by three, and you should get 8.26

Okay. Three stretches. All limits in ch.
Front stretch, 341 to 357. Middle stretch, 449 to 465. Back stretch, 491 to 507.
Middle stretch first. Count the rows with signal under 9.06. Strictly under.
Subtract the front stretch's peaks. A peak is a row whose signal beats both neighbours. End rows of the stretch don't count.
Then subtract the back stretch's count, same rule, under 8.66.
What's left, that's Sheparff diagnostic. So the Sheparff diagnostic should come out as -2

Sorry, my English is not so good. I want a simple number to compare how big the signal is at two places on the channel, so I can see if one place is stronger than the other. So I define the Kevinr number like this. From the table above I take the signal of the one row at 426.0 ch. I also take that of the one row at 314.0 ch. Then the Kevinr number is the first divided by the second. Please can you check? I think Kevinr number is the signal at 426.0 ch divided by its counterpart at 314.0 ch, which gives 1.03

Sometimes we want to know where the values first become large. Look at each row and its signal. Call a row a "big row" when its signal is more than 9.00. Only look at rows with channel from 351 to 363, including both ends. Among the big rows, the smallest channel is 352.0 ch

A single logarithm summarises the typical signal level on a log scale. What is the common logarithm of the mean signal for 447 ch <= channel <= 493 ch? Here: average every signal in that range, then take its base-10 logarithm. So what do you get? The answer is 0.869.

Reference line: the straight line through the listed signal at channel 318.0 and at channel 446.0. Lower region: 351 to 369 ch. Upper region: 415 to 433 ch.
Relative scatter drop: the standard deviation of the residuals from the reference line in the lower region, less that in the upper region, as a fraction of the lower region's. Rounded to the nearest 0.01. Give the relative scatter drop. 0.11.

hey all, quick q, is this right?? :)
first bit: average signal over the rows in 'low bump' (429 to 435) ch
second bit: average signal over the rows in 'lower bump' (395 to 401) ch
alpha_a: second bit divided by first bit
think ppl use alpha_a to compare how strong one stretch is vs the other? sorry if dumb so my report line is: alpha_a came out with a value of 1.01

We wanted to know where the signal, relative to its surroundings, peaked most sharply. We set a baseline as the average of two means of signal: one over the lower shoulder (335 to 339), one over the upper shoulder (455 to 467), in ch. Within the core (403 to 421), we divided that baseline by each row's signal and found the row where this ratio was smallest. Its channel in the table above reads 420.0 ch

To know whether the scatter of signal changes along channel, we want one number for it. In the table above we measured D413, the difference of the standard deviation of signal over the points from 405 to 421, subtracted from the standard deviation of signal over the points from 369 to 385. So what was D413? -0.13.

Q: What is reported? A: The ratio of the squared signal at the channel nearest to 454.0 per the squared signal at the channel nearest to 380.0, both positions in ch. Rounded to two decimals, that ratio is 0.88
